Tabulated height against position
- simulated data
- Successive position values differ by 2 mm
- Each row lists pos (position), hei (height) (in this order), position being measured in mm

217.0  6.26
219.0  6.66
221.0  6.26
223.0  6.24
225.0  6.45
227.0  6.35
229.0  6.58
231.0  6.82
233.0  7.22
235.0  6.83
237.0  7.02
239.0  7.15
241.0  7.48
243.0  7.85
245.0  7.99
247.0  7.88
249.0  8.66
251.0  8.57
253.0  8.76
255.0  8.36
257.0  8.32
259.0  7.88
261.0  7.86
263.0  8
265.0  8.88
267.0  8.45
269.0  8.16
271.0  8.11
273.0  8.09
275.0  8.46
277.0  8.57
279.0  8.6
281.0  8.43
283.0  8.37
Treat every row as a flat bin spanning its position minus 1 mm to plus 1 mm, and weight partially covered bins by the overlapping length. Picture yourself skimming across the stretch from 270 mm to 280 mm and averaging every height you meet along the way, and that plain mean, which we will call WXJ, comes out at 8.4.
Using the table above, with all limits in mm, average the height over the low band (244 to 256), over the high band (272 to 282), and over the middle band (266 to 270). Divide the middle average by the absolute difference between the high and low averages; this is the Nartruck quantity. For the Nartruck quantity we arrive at 138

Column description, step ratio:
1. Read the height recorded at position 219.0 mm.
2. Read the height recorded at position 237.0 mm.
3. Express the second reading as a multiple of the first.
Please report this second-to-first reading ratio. 1.054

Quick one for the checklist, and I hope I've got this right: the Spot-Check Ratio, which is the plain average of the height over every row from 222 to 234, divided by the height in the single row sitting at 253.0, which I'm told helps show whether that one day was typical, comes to 0.75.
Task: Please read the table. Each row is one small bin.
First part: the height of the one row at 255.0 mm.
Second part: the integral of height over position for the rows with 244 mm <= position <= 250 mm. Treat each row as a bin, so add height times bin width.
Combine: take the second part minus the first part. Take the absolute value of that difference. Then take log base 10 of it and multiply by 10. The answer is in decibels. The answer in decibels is 16.1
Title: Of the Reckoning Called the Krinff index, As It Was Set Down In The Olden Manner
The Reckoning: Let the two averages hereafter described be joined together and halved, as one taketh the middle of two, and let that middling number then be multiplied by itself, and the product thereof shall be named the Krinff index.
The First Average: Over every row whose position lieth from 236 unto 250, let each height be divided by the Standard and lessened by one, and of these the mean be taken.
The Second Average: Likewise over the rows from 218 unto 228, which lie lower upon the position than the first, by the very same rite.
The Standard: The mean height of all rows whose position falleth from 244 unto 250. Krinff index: 0.019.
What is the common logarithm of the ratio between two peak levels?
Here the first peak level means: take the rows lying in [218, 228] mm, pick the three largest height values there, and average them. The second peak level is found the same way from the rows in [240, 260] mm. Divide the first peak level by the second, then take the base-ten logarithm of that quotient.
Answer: -0.13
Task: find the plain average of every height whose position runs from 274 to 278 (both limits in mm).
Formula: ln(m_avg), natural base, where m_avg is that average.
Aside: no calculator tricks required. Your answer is 2.14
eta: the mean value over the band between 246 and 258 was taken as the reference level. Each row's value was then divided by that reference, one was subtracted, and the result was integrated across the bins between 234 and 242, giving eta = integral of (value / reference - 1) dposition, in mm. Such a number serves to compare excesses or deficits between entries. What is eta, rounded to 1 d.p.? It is -1.2 mm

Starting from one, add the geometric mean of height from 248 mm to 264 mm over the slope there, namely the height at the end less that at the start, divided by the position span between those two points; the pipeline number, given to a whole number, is -175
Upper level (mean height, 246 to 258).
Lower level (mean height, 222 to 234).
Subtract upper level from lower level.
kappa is -1.8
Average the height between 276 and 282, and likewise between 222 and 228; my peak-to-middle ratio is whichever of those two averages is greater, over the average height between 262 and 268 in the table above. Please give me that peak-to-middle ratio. 1.01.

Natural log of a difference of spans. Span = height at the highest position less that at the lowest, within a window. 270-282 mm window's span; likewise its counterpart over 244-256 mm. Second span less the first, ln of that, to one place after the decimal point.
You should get -3.0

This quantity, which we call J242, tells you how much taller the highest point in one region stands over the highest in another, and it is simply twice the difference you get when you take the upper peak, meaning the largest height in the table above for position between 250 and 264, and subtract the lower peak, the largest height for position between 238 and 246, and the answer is 1.5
